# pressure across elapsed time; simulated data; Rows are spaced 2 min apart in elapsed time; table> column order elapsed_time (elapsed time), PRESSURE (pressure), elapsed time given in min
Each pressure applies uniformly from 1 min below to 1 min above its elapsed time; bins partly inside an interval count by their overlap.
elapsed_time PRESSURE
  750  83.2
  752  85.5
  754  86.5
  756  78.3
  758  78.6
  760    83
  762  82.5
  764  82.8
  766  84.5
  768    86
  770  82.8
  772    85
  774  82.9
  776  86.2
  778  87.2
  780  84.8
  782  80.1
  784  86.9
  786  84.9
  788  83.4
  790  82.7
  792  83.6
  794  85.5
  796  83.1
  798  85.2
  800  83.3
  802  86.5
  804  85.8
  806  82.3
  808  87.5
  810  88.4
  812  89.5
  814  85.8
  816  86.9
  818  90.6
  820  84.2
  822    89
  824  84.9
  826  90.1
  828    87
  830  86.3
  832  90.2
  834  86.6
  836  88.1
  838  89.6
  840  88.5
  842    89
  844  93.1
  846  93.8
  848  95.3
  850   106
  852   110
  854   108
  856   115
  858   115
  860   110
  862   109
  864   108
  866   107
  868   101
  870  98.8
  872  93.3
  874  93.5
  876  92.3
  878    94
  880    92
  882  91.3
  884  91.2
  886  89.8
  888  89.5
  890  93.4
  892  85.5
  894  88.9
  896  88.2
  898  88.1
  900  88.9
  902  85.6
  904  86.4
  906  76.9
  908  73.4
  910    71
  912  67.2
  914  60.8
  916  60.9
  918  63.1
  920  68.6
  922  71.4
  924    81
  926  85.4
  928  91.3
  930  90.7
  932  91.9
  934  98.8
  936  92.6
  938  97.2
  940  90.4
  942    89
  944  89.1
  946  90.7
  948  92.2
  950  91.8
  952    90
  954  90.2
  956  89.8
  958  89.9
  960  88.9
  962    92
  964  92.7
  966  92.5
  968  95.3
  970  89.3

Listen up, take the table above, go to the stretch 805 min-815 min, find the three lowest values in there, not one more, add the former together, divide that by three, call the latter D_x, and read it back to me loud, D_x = 85.2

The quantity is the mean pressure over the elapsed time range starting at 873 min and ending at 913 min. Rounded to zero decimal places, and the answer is 86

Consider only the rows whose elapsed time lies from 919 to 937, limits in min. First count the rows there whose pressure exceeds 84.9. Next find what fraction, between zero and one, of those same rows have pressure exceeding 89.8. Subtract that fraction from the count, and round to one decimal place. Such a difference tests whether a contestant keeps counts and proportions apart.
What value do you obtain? 5.4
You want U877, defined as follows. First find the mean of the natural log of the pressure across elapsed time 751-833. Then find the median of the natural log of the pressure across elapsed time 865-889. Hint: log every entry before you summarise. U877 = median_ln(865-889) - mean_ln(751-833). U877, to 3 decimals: 0.087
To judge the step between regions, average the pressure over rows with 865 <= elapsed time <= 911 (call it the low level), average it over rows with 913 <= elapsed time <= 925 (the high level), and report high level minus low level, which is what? -22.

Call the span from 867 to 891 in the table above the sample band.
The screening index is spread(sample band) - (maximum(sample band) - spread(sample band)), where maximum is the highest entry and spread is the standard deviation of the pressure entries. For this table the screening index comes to -94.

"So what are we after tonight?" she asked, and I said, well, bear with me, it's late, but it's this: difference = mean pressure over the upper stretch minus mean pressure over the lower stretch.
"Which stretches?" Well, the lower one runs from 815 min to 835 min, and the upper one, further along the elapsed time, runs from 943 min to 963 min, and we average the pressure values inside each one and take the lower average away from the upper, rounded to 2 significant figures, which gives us 2.9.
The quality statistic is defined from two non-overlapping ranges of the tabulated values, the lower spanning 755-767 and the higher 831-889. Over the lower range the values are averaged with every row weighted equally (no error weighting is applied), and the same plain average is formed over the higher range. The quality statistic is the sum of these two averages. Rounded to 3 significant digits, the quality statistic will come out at 179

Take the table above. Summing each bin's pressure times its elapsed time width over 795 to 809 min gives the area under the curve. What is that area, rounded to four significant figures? 1187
